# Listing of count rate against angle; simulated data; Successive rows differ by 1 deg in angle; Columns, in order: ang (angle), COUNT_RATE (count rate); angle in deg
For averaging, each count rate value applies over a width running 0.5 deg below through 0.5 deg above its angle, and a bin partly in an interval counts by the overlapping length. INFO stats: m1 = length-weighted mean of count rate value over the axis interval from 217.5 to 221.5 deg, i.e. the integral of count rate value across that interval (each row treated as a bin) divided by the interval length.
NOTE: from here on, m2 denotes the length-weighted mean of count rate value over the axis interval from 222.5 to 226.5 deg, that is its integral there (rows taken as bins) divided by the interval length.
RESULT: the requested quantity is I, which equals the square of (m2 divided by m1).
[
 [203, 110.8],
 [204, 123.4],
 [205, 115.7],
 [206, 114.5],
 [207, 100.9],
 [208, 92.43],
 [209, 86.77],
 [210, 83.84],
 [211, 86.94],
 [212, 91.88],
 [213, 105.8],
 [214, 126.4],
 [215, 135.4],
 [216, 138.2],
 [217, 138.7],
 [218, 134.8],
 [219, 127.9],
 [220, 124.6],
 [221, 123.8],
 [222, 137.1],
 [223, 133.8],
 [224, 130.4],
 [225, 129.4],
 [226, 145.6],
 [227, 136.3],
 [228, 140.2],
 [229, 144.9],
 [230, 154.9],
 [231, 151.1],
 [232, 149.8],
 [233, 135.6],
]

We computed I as 1.11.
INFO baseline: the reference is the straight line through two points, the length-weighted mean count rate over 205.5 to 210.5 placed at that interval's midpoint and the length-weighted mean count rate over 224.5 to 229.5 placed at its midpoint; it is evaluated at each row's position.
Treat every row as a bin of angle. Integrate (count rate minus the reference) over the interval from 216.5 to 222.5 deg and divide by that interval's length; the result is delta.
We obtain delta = 9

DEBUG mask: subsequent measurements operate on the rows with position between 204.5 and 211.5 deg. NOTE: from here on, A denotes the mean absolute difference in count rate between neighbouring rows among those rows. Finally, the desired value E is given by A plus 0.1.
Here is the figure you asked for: 5.9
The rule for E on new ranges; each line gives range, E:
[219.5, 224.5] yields 5.3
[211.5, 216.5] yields 11.7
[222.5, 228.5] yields 6.9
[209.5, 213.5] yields 7.4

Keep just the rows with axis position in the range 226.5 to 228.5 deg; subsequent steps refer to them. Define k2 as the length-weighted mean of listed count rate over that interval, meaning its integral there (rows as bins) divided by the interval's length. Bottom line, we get 138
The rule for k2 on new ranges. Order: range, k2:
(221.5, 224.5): 134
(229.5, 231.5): 153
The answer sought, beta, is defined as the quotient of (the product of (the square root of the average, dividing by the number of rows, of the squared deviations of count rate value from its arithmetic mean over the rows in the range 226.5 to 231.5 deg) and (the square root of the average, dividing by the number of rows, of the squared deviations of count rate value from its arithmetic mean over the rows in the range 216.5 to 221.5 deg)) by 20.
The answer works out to 2.0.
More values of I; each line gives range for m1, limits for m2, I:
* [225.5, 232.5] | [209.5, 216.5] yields 0.56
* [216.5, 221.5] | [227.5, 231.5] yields 1.29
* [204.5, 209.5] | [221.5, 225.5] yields 1.69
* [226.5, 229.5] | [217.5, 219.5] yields 0.87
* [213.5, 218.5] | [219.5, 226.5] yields 0.96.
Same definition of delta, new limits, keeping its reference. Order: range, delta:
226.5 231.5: 2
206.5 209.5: -2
